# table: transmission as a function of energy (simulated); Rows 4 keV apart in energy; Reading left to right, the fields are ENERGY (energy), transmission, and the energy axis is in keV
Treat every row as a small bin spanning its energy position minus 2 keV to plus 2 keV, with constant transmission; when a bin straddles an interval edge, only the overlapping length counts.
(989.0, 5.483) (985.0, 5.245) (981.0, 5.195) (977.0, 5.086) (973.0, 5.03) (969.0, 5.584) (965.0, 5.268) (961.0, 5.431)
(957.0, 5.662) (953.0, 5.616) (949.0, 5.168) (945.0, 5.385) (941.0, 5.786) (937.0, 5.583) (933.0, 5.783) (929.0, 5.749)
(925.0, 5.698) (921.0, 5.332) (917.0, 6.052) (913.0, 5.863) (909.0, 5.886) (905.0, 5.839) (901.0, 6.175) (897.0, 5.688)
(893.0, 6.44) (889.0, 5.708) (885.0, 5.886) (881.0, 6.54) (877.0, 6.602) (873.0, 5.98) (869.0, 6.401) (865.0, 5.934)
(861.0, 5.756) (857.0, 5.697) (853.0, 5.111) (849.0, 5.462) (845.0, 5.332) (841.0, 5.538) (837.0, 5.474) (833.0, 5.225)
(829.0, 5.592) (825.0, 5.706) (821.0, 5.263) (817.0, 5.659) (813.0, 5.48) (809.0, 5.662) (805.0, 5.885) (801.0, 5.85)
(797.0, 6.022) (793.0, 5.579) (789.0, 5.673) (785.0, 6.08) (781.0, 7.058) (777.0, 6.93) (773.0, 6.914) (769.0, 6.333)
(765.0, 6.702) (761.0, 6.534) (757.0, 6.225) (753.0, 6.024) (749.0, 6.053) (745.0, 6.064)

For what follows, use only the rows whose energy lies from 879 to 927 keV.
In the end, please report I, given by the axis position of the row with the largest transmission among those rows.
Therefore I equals 881.0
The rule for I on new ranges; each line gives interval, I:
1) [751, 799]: 781.0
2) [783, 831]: 785.0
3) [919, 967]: 941.0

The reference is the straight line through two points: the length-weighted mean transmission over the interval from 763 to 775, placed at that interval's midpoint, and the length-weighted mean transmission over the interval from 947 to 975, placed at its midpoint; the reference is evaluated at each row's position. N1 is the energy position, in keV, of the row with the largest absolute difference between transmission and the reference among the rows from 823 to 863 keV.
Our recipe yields 833.0 keV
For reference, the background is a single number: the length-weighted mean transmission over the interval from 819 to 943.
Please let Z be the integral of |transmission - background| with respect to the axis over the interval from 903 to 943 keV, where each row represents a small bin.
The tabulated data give 5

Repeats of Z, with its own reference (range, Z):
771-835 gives 26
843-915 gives 23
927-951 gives 5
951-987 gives 15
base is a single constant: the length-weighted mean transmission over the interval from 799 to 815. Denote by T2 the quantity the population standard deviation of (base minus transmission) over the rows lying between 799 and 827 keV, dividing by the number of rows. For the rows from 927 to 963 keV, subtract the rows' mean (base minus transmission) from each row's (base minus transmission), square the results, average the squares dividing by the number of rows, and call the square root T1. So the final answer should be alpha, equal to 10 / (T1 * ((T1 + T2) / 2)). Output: 256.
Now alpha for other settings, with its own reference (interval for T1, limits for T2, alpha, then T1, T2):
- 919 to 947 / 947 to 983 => 282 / 0.176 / 0.23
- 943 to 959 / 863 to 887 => 204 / 0.197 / 0.30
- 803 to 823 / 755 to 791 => 151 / 0.208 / 0.43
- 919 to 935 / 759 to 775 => 281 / 0.181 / 0.21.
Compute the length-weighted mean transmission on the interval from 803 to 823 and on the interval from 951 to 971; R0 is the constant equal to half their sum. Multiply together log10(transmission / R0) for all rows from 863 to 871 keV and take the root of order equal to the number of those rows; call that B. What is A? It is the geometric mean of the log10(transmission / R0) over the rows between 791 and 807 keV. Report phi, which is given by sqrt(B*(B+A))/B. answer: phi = 1.2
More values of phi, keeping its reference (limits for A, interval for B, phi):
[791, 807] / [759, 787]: 1.1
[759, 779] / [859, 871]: 1.9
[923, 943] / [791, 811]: 1.3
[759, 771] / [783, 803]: 2.4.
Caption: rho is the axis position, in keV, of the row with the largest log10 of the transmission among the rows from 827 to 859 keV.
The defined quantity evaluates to 857.0 keV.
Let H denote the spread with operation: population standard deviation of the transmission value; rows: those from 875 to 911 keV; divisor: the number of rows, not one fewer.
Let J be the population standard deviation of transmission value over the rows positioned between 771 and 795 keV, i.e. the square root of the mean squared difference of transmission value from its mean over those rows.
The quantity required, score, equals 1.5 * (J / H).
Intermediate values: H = 0.341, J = 0.62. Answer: 2.7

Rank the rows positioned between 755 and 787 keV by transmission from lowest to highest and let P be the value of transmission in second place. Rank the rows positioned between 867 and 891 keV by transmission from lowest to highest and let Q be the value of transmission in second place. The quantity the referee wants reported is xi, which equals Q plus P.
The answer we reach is 12.1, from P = 6.225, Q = 5.886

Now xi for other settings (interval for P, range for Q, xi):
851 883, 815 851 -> 11.0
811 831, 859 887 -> 11.4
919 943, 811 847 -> 10.8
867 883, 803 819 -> 12.1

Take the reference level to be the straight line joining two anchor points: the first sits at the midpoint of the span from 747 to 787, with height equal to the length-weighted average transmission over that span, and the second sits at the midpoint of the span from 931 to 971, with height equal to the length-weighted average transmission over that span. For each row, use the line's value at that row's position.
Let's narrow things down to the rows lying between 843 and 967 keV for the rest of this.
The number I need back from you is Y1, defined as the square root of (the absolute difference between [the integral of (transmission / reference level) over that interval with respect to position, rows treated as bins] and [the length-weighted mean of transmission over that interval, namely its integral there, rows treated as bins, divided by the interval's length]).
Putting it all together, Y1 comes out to 10.9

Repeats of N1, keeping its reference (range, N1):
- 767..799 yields 793.0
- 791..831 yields 821.0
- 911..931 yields 917.0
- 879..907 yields 881.0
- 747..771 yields 753.0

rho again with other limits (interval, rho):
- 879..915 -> 881.0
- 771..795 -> 781.0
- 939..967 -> 941.0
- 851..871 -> 869.0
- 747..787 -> 781.0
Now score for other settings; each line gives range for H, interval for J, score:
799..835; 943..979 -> 1.5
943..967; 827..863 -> 1.7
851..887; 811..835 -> 0.6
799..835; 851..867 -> 2.1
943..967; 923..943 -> 0.6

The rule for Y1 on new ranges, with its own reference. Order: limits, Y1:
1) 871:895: 4.4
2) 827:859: 4.8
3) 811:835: 4.0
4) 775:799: 4.1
